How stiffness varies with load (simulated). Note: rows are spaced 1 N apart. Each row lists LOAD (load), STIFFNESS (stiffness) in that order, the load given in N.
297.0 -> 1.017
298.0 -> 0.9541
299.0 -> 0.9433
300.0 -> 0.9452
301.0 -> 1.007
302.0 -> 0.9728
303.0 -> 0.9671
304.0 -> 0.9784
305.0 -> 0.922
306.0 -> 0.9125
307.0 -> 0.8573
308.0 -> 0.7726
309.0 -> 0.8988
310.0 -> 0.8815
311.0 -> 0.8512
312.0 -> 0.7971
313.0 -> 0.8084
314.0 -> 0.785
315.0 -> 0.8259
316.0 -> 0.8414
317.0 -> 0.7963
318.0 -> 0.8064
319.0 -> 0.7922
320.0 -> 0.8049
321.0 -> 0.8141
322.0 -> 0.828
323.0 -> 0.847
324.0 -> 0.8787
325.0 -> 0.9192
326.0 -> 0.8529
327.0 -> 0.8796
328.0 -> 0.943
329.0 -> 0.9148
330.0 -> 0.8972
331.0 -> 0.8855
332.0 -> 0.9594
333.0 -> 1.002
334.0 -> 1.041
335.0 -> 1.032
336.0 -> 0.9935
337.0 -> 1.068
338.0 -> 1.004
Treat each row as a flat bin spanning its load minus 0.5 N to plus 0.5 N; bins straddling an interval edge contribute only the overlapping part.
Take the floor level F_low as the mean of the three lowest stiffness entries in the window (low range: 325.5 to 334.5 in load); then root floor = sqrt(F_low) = 0.934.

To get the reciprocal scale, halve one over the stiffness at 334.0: 0.48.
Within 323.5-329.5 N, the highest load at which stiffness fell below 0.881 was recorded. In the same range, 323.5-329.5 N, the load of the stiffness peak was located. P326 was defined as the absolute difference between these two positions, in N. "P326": 1 N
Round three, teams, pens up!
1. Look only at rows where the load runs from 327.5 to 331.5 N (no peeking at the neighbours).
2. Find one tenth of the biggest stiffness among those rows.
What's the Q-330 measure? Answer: 0.094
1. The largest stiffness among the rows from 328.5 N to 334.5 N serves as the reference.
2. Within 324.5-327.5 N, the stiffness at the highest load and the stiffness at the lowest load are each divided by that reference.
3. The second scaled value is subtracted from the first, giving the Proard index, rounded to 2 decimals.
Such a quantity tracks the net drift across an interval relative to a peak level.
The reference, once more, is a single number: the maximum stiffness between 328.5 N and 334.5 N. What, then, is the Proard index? -0.04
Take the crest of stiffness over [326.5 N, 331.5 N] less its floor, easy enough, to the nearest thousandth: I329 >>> 0.063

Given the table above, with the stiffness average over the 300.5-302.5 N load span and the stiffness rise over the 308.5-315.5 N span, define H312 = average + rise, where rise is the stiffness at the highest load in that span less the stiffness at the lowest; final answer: 0.92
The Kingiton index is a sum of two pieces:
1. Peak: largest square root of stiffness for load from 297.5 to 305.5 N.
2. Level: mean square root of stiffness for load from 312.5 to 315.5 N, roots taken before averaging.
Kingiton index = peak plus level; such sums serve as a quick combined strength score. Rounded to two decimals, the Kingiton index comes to 1.90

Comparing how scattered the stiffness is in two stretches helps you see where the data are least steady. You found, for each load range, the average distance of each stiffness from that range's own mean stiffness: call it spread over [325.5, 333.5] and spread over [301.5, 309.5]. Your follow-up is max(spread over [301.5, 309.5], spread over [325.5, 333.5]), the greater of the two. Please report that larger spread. 0.05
